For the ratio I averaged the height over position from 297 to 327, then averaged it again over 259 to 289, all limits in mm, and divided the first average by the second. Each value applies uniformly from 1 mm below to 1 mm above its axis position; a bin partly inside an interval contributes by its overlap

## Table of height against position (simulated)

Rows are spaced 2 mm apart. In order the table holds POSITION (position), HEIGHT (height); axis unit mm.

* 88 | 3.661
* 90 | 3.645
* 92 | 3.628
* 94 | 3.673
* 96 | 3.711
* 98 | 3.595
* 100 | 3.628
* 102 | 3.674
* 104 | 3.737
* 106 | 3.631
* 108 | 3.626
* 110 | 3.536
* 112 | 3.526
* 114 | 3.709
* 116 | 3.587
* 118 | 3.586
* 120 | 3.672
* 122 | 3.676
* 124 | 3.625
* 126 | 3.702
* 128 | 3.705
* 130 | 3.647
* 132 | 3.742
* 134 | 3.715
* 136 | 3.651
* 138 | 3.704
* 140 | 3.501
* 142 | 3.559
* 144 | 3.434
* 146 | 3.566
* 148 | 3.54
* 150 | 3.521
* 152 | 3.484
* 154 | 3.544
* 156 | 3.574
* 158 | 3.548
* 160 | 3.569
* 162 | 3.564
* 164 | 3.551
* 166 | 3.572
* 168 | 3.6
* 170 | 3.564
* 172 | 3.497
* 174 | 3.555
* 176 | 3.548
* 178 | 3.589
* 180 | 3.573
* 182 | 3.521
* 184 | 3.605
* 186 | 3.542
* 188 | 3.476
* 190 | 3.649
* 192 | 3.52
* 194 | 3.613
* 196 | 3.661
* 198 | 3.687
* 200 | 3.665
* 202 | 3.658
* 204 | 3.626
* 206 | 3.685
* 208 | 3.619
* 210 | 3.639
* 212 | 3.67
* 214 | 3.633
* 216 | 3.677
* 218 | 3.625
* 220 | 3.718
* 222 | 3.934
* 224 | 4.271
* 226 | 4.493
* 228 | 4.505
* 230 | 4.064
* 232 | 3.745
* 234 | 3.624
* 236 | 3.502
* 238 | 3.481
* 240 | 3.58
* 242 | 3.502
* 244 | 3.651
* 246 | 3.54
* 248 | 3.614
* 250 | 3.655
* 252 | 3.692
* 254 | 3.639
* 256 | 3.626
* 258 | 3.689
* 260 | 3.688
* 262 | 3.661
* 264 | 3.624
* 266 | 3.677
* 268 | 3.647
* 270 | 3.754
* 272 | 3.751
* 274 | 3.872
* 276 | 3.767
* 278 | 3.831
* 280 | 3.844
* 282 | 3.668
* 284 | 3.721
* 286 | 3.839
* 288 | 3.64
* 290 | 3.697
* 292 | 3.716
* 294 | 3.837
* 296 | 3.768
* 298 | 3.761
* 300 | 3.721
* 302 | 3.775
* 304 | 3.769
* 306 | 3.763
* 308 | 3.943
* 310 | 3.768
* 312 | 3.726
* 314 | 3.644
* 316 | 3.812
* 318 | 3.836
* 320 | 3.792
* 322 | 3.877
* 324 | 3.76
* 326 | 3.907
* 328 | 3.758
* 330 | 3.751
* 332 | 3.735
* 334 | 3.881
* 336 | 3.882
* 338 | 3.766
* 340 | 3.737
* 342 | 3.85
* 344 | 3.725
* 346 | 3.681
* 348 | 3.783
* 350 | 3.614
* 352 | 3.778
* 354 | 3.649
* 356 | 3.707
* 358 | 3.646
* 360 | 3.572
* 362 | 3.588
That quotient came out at 1.02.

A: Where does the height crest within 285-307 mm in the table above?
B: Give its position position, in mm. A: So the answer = 286 mm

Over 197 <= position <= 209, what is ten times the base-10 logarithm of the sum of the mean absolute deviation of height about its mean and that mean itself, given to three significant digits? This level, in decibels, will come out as 5.66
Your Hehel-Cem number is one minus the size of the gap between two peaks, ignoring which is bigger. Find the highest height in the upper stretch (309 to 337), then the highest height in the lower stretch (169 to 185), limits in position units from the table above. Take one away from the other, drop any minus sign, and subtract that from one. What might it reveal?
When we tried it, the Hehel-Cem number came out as 0.70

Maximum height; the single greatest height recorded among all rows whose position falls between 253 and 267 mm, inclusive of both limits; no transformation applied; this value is 3.689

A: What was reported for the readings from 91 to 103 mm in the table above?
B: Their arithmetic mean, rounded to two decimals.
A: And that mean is 3.65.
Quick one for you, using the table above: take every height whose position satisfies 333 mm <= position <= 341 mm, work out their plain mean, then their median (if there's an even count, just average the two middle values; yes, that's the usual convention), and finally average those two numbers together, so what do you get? 3.82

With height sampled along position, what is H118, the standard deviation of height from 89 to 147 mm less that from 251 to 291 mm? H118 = -0.003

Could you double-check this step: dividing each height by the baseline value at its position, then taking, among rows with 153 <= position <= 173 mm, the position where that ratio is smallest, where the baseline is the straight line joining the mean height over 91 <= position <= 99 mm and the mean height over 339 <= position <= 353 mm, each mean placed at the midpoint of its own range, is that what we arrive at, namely 172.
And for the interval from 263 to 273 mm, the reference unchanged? 264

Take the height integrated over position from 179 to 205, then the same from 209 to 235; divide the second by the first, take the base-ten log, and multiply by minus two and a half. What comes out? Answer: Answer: -0.085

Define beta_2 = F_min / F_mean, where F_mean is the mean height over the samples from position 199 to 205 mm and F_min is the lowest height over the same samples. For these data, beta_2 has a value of 0.994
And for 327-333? 0.997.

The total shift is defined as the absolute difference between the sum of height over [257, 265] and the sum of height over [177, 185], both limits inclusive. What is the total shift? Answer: 0.37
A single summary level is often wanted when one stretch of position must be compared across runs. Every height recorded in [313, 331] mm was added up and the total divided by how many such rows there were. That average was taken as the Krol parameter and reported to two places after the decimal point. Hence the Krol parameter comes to 3.79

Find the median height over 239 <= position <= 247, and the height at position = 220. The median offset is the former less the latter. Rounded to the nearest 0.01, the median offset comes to -0.16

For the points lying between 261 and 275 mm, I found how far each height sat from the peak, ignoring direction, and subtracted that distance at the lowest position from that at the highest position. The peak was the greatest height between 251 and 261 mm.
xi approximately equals 0.15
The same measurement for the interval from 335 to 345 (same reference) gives -0.16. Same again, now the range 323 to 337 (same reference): 0.12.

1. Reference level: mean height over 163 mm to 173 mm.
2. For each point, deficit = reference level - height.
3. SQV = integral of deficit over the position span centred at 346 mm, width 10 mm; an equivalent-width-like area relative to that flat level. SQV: -1.7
